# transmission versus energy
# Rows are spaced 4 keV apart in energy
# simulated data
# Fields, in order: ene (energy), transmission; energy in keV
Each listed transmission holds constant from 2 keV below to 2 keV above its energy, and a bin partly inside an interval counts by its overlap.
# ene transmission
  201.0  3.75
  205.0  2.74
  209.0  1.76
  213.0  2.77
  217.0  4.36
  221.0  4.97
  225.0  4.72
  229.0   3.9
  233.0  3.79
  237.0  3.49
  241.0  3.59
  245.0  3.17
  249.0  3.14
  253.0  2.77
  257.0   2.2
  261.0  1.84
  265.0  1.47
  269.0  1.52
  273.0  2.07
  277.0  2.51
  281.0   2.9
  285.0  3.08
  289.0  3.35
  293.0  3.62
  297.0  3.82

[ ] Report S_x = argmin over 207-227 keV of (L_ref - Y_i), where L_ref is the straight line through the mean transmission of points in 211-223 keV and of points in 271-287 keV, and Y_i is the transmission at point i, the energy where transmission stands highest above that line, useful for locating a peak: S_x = 221.0 keV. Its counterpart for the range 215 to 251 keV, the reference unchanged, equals 221.0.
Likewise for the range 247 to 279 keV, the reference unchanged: 249.0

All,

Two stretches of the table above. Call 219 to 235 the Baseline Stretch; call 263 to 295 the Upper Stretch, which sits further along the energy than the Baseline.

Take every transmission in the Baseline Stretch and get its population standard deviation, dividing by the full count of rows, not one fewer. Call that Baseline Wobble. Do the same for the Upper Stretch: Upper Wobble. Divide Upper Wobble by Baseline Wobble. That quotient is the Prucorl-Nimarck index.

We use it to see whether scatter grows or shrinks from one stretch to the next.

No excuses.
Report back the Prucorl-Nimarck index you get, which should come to 1.5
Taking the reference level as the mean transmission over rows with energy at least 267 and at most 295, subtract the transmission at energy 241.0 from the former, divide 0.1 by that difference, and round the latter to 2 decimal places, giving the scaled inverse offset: -0.12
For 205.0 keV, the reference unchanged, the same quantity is -5.38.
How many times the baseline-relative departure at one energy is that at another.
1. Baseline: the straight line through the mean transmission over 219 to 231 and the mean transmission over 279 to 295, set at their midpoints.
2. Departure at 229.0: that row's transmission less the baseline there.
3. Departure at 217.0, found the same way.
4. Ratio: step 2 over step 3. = 1.6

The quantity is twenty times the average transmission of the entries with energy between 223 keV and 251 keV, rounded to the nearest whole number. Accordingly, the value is 74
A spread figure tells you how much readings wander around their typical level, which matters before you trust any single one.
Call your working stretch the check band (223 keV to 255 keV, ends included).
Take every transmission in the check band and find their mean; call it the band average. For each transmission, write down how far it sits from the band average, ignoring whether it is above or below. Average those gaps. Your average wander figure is 0.43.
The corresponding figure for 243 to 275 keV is 0.57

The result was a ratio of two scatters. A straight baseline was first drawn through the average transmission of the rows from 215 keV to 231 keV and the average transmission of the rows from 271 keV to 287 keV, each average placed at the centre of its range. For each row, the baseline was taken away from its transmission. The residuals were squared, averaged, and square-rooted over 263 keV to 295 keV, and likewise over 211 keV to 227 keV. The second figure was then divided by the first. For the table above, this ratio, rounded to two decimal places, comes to 1.00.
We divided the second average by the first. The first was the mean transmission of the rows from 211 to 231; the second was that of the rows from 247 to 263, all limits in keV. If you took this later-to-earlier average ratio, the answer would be 0.60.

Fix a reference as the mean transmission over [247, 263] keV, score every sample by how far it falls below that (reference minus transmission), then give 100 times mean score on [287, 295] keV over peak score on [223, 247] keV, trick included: 146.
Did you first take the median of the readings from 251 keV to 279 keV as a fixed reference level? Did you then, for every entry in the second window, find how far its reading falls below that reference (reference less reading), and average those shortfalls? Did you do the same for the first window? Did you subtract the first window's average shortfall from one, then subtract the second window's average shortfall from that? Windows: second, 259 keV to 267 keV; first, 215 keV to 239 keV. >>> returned 2.72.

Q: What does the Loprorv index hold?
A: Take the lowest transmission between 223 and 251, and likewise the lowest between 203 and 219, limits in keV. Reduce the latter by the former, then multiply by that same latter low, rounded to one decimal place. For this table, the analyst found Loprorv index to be -2.4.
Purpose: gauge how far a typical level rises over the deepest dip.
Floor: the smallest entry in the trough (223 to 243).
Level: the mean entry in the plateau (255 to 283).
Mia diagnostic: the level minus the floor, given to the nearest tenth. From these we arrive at -1.4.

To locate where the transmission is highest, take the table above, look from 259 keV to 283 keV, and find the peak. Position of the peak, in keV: 281.0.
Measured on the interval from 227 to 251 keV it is 229.0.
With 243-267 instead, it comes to 245.0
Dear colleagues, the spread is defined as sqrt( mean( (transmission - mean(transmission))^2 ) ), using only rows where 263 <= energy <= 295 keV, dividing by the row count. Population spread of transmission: 0.76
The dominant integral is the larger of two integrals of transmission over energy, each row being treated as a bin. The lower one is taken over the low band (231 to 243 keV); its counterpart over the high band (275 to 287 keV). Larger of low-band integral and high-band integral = 43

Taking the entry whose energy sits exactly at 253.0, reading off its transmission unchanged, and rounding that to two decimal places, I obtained 2.77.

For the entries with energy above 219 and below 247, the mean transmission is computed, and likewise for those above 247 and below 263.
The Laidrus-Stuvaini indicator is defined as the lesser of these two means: 2.49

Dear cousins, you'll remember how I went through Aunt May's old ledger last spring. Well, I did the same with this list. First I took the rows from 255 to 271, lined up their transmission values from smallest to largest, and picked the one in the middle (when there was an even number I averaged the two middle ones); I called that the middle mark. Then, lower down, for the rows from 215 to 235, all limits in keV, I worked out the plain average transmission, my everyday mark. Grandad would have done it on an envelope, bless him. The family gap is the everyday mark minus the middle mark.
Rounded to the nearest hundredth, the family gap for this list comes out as 2.67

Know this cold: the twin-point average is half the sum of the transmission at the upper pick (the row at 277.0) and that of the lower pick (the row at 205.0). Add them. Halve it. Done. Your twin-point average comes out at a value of 2.6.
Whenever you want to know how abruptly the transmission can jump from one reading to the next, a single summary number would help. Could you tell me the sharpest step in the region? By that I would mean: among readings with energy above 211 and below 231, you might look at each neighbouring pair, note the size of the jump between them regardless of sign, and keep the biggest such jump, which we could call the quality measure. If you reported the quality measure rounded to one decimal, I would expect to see 1.6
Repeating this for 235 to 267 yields 0.6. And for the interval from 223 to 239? 0.8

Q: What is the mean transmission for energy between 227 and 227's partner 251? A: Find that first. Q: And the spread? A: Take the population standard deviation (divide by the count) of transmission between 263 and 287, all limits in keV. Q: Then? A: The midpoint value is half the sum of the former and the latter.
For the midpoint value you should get 2.07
